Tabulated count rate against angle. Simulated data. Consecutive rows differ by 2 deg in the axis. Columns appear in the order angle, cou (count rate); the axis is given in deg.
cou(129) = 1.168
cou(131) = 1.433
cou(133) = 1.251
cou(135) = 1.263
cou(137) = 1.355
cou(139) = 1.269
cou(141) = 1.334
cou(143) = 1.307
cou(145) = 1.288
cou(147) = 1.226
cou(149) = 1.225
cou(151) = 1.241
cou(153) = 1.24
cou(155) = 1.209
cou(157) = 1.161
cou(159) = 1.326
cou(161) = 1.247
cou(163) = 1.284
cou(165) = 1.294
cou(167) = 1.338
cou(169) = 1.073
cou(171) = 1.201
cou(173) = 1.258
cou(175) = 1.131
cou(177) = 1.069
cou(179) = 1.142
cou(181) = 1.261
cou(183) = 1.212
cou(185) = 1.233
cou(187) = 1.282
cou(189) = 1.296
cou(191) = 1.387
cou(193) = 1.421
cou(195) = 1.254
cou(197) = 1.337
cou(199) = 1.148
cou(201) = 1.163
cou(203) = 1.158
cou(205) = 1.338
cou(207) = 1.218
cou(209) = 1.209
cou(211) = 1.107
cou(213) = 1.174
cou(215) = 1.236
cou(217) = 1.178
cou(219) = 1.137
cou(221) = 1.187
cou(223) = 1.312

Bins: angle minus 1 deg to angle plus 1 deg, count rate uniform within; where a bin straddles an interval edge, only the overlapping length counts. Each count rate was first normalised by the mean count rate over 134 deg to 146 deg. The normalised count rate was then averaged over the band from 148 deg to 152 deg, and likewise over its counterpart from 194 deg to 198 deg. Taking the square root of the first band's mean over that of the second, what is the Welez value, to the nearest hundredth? 0.98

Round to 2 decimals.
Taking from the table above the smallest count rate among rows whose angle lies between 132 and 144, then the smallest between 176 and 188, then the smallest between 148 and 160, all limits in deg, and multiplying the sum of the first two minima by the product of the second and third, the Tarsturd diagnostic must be 2.88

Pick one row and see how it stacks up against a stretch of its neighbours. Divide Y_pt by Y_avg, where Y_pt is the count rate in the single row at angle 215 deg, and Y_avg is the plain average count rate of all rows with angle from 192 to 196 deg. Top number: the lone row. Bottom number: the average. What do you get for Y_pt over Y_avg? 0.92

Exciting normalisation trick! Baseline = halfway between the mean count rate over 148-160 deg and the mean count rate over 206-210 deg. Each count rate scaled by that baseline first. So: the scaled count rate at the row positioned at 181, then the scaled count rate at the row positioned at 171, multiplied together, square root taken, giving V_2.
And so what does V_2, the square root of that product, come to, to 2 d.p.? 1.01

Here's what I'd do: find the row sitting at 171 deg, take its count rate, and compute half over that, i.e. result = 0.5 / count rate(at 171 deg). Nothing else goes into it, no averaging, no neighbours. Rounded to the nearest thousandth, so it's 0.416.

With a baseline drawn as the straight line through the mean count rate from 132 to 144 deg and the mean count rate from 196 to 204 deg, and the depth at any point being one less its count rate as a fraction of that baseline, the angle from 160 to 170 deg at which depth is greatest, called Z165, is 169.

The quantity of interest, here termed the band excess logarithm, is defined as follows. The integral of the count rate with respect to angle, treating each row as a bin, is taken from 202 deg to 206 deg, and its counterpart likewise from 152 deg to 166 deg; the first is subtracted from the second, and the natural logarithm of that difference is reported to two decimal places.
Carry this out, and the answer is 2.53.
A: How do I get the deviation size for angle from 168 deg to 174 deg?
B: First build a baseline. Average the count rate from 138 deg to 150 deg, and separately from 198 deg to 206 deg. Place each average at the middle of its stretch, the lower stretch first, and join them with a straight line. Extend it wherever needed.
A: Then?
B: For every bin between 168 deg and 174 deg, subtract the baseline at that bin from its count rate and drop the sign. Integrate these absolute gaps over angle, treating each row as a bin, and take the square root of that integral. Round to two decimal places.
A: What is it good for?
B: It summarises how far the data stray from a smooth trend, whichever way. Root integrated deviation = 0.68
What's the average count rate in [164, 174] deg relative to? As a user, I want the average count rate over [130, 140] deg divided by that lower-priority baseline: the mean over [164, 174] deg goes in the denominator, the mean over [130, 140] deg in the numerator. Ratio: 1.07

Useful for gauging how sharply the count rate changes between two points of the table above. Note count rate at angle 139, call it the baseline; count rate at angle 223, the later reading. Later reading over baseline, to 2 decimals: 1.03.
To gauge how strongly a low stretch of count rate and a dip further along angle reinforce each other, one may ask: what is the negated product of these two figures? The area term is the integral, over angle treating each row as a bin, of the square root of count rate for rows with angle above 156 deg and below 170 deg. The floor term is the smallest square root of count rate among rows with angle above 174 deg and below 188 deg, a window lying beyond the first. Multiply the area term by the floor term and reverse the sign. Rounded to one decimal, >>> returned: -16.1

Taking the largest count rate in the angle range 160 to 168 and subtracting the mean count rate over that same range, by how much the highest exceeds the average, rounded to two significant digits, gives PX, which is 0.047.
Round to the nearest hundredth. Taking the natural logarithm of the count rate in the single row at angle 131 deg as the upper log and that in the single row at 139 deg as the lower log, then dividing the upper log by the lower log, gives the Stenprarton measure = 1.51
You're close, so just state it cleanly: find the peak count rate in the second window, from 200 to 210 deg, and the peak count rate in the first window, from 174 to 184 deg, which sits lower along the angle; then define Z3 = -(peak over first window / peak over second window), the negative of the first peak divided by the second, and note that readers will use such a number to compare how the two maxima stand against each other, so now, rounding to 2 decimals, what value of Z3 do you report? -0.94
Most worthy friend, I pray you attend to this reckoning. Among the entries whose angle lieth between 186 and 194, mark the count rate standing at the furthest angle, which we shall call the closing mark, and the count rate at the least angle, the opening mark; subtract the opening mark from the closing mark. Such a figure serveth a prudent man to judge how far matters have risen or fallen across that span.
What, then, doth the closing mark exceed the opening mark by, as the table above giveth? 0.14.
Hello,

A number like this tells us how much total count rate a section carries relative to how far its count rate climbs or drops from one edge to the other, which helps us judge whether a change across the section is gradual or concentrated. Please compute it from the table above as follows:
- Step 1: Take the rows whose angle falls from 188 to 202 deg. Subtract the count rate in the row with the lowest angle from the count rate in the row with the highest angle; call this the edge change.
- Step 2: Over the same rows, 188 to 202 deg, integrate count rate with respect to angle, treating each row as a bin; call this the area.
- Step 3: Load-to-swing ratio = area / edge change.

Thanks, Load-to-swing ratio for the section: -135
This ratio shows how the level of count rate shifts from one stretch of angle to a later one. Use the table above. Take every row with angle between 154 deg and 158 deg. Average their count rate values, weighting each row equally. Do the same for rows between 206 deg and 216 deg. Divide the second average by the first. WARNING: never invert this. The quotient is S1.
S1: 1.003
